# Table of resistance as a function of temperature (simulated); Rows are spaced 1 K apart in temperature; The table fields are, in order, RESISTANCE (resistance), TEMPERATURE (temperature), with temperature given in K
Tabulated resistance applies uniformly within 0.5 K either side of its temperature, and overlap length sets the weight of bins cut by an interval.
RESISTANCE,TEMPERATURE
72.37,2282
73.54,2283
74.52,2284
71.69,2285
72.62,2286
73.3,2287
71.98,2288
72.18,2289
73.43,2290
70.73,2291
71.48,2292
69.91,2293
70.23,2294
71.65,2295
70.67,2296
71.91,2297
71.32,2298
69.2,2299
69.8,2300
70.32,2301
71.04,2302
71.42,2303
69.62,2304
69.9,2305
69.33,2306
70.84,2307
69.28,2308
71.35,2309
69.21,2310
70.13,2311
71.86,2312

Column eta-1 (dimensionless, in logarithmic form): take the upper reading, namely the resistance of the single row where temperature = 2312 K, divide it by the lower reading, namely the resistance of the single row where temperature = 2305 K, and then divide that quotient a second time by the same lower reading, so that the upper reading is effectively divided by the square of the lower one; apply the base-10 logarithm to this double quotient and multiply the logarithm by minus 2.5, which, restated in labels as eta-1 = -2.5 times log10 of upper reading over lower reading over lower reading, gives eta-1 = 4.58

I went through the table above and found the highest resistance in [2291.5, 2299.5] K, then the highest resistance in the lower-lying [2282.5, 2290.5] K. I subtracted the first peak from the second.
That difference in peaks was 2.61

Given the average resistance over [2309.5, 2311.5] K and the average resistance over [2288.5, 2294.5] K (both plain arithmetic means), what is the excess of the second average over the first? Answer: 1.7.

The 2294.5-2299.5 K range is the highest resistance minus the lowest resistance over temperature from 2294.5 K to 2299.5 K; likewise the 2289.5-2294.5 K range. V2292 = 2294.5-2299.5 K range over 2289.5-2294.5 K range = 0.8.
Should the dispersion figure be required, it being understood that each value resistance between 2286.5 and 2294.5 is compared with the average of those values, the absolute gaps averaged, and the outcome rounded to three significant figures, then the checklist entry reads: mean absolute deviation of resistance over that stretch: 1.07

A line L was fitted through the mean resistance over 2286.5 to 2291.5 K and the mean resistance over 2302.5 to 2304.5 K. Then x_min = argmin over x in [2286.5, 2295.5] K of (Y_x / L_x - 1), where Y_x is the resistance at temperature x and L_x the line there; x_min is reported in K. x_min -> 2293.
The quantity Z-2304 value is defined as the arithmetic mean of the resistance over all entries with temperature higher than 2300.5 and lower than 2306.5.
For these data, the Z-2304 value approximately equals 70.3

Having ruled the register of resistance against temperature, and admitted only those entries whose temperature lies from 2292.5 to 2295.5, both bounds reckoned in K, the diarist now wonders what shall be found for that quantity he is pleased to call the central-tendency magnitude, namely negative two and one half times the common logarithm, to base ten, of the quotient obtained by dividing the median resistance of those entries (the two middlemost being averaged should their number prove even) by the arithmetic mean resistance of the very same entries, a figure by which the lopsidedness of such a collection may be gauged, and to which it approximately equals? 0.0057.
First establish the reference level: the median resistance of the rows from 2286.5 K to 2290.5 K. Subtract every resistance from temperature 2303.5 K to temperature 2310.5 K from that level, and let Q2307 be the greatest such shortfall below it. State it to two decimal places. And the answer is 3.53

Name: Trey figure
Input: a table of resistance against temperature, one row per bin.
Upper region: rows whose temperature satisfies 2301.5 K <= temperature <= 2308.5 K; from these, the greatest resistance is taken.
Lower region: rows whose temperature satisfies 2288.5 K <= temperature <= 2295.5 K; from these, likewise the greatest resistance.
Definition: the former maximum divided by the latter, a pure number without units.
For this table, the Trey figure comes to 0.973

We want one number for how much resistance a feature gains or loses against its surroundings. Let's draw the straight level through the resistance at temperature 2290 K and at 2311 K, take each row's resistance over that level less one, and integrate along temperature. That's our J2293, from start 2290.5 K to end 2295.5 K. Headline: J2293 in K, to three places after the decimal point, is -0.148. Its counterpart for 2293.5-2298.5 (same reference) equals -0.092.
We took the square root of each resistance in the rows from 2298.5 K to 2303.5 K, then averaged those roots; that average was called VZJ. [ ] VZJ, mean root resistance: 8.39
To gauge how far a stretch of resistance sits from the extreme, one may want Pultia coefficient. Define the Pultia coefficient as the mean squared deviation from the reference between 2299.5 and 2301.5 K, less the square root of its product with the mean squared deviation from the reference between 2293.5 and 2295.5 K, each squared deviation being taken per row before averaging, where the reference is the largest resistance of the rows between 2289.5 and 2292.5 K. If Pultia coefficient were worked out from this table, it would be 2.7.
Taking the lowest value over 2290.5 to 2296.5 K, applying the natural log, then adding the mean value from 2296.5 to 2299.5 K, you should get 75.1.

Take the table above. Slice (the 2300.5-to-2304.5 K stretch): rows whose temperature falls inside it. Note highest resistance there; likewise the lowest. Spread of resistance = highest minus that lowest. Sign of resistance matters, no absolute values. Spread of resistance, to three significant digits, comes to 1.80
